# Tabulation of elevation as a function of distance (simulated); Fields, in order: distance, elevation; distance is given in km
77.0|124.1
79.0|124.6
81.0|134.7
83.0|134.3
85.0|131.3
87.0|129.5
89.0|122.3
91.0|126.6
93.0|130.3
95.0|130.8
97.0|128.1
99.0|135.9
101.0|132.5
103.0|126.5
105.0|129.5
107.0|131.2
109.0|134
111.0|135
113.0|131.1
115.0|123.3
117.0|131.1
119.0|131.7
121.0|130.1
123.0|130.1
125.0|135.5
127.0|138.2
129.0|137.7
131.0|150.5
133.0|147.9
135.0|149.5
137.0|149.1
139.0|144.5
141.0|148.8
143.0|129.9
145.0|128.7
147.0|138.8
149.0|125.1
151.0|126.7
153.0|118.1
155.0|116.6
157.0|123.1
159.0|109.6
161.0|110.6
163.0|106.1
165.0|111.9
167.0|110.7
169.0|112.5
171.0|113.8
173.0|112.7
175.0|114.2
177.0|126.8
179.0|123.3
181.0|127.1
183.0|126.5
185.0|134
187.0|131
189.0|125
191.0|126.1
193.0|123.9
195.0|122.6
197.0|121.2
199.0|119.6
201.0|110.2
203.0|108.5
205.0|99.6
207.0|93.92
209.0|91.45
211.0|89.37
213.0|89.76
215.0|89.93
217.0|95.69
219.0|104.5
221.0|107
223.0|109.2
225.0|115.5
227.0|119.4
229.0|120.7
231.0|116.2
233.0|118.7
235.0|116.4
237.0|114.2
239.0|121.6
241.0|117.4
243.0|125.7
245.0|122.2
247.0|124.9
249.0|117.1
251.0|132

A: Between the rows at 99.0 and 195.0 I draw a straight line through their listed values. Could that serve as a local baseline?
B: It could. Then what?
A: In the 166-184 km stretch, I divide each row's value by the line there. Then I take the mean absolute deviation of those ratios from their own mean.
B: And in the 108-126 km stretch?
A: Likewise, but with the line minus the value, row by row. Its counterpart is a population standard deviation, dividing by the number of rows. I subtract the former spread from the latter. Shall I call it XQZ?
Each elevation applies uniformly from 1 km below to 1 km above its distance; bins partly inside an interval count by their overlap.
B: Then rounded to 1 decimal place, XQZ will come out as 3.4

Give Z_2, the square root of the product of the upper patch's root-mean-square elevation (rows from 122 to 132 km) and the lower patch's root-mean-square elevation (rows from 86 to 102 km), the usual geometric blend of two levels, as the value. 134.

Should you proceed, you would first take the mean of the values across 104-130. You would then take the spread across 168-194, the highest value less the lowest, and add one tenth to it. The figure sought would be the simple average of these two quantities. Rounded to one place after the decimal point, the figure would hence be 76.9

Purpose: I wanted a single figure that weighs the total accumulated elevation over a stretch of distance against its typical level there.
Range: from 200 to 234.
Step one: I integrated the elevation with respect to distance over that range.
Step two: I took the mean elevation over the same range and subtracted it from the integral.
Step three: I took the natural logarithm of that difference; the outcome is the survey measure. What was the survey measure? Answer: 8.15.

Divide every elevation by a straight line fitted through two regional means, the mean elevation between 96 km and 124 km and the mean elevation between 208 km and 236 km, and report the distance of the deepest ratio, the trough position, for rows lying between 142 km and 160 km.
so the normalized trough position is 159.0 km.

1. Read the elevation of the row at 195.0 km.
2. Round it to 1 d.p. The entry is 122.6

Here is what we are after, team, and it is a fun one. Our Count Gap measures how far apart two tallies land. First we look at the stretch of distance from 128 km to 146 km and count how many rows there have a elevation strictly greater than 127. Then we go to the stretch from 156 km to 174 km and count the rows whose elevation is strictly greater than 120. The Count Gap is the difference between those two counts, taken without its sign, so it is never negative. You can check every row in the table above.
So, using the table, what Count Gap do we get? 8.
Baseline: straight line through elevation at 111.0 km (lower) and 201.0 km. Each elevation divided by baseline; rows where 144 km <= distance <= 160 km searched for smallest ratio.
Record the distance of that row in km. 159.0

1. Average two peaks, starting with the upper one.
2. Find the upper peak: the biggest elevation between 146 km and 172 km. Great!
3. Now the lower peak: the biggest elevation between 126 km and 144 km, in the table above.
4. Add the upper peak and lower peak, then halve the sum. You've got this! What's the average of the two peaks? 145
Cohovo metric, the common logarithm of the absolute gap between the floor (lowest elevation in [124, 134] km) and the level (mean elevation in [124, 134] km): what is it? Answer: 0.81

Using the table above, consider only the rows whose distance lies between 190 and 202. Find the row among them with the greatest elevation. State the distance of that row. 191.0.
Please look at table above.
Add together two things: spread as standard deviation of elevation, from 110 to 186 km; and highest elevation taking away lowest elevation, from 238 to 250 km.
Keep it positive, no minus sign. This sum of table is 21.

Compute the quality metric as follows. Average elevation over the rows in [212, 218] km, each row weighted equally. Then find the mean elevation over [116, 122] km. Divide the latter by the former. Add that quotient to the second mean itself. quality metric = 132.4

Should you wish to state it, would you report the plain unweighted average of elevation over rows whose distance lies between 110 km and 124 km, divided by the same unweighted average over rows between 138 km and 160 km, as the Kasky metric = 1.02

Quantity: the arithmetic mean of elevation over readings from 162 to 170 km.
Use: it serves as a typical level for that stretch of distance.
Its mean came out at 110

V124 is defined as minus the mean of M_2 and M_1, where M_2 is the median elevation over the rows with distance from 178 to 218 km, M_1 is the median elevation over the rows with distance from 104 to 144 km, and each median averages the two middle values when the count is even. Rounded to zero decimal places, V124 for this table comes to -127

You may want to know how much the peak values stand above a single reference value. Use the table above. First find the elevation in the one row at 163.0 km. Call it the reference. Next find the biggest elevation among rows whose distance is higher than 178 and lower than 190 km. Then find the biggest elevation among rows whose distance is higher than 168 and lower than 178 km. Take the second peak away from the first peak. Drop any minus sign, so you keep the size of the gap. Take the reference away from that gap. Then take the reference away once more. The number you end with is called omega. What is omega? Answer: -205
